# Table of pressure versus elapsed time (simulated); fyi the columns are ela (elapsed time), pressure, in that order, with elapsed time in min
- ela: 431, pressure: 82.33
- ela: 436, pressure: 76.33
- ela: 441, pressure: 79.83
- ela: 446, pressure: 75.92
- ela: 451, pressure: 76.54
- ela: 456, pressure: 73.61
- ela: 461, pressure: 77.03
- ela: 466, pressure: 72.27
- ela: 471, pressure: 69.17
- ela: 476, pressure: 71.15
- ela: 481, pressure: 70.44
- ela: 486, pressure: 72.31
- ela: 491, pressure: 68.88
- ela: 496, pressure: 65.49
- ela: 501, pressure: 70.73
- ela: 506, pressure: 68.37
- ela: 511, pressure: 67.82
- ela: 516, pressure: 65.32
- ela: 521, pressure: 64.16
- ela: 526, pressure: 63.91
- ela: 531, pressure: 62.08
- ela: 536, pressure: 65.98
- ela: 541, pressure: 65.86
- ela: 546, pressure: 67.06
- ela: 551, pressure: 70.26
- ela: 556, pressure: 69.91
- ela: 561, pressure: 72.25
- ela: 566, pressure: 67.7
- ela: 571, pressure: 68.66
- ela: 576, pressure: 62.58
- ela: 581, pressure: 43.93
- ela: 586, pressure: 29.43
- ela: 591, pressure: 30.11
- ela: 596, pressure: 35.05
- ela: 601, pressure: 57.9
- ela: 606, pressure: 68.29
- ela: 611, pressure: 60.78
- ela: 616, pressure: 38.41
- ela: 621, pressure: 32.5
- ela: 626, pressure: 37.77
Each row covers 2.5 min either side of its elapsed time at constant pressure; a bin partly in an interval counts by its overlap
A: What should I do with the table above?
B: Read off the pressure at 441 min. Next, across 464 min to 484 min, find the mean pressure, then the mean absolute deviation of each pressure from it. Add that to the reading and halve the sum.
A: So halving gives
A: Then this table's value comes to 40.4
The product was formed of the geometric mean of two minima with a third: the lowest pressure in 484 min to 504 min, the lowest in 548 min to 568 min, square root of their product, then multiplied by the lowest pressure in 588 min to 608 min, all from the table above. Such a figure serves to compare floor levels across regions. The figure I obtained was 2005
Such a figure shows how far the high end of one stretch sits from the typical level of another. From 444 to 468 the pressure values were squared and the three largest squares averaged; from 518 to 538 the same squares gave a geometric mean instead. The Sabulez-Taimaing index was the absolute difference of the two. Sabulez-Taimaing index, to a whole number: 1754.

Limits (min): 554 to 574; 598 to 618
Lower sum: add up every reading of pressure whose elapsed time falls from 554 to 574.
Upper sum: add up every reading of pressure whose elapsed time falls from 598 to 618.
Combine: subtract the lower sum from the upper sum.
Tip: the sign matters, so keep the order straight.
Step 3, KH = -53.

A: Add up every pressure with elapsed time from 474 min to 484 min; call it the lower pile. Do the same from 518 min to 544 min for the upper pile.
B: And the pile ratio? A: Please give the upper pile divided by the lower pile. 2.3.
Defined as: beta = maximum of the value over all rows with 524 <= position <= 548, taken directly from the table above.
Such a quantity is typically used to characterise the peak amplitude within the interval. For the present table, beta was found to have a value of 67.06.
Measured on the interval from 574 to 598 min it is 62.58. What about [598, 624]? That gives 68.29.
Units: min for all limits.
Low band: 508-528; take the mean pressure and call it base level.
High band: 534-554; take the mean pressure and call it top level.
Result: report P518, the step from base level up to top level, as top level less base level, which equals 2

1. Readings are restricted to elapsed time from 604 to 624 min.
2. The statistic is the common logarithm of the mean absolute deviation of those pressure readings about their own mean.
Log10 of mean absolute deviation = 1.16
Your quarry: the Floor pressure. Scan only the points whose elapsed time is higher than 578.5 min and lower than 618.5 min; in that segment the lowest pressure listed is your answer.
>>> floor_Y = 29.43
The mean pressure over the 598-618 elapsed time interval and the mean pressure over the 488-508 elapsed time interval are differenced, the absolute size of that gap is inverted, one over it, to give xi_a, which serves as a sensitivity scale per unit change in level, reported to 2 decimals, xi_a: 0.08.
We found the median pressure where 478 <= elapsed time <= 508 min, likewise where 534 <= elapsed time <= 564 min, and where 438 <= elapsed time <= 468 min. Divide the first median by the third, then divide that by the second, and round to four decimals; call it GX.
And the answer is 0.0133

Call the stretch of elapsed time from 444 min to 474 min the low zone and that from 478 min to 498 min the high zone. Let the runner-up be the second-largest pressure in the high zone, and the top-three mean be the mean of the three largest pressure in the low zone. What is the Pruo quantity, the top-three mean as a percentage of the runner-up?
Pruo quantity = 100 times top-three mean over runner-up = 109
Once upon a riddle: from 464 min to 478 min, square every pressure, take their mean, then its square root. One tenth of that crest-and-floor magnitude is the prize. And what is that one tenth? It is 7.09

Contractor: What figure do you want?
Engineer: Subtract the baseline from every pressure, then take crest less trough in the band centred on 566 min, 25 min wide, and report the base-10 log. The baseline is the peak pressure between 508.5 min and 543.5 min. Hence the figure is 0.99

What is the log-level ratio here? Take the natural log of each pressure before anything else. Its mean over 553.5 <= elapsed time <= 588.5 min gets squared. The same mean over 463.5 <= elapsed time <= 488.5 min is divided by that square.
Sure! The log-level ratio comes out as 0.26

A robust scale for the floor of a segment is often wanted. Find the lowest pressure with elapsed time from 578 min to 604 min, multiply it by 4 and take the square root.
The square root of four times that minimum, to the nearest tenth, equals 10.8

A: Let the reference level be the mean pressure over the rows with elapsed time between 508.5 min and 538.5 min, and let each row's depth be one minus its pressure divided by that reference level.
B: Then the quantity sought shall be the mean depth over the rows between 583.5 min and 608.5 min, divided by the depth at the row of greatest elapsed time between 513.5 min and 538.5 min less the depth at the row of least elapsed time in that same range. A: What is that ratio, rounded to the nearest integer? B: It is -31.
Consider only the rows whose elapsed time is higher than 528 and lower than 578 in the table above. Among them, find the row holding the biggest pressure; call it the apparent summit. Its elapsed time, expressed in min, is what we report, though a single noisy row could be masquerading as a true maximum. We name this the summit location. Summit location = 561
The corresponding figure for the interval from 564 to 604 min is 571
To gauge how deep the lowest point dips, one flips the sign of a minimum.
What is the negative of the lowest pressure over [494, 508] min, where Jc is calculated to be -65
